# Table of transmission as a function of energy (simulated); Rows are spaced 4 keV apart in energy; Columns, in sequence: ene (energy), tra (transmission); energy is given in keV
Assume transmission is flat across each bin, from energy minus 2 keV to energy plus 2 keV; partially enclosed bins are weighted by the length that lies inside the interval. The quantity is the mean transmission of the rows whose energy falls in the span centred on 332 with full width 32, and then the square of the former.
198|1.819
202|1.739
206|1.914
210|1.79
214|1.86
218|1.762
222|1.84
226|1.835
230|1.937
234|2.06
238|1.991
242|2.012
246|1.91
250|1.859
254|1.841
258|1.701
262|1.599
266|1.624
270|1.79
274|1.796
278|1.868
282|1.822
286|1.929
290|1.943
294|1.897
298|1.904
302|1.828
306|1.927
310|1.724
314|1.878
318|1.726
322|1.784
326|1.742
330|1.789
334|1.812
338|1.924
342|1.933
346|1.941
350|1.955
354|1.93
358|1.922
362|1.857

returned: 3.35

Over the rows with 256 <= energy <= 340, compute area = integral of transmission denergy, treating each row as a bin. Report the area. 152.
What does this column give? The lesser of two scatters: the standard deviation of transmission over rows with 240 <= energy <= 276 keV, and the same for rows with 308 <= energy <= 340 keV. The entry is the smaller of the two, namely 0.07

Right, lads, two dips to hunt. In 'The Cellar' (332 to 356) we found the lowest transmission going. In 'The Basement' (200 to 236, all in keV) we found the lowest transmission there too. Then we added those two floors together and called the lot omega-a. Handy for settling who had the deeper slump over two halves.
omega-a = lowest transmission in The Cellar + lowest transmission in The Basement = 3.55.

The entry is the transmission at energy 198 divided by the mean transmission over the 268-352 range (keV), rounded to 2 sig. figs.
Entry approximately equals 0.98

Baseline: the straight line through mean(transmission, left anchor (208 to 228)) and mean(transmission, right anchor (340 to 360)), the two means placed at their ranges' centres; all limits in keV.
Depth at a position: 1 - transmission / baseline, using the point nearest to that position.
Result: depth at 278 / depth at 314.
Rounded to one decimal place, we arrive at 0.1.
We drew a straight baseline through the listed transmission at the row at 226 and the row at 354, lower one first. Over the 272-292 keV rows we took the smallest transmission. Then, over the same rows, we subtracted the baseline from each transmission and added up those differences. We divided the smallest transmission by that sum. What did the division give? -72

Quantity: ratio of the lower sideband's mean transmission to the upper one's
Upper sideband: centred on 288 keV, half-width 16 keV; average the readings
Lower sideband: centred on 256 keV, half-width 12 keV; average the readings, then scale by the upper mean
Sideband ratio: 0.94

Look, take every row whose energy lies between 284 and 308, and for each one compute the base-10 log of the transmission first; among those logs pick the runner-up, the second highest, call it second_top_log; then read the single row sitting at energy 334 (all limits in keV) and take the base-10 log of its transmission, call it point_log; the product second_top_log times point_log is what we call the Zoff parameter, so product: 0.0737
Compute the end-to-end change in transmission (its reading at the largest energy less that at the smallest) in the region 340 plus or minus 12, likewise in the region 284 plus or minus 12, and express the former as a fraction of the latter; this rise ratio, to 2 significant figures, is 1.6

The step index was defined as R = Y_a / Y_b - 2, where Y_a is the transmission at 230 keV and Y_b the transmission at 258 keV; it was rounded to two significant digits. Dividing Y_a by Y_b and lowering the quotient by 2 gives -0.86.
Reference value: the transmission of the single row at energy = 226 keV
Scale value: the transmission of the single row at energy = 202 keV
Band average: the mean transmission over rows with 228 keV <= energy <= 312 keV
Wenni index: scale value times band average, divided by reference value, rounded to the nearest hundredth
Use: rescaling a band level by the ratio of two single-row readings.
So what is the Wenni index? 1.76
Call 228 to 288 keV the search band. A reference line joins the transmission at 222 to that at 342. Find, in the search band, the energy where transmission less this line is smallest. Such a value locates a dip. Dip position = 262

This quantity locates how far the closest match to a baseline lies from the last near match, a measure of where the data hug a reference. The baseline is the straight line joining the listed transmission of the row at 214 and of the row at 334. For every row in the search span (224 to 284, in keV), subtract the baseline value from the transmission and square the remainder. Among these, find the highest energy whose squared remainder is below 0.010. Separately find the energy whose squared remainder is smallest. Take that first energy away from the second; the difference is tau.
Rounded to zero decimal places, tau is -28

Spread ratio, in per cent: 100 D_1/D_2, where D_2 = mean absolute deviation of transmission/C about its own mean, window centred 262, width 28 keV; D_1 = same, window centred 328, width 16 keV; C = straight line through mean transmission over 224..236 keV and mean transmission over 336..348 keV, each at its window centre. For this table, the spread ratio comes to 23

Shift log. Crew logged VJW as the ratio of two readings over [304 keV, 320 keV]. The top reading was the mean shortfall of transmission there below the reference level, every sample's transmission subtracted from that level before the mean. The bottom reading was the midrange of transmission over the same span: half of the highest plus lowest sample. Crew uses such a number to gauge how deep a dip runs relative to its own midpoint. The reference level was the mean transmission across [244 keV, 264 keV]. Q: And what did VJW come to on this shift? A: -0.017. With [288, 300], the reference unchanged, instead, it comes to -0.069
